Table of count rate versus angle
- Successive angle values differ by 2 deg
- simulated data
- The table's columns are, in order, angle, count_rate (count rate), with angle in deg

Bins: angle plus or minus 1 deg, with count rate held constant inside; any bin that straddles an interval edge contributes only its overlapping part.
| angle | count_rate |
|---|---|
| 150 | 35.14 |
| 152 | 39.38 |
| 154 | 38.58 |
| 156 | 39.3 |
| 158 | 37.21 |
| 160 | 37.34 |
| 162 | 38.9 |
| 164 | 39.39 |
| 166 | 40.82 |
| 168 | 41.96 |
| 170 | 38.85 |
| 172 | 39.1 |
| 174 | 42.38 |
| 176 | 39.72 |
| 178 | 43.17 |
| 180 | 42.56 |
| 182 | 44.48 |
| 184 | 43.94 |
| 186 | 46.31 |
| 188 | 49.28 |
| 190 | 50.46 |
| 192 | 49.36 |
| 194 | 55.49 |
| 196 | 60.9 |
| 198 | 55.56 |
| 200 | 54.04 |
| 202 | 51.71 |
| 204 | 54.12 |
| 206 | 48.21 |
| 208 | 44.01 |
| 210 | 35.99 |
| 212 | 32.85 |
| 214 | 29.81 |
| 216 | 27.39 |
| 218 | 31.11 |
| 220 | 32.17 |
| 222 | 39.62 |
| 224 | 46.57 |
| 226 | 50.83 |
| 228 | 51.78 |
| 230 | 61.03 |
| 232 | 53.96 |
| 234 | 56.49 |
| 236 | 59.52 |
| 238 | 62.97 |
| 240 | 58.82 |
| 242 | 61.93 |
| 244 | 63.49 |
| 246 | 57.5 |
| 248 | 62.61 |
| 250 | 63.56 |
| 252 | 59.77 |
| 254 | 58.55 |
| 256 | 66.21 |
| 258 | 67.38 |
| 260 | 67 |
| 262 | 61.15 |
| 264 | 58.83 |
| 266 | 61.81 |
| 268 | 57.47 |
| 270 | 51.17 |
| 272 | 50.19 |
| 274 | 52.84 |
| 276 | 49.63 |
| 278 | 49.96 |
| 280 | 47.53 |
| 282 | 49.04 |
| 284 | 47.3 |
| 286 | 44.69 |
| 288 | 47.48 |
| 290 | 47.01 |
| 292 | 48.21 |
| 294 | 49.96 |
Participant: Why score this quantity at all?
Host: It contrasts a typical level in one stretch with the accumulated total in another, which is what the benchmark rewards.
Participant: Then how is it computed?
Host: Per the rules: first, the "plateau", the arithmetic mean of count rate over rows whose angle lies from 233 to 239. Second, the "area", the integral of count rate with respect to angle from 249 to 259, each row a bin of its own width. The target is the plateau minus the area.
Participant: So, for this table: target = -571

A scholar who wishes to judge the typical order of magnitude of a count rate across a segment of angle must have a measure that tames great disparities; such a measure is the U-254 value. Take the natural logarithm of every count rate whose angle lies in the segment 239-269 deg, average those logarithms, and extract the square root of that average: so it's 2.03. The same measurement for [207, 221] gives 1.87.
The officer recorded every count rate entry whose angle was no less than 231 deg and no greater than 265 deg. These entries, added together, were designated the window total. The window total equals 1040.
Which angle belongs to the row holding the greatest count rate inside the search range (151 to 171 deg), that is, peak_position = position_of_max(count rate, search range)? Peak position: 168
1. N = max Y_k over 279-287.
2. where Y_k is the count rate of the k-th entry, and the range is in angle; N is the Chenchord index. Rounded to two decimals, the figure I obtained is 49.04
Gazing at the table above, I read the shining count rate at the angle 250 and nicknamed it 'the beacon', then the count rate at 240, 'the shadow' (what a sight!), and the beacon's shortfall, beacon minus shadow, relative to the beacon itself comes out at 0.07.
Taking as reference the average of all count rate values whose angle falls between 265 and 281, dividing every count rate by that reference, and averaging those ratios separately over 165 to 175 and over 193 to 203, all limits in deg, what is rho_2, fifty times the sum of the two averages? 91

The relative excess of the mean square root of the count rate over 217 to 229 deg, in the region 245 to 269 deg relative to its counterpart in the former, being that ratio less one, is 0.219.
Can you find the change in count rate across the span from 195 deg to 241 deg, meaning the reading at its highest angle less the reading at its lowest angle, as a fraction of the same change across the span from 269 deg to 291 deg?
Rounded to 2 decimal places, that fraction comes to 0.50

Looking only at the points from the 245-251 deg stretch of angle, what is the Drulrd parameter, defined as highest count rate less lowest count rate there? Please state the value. 6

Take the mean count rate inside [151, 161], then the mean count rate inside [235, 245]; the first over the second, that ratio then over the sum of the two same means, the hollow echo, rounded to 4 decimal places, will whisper 0.0063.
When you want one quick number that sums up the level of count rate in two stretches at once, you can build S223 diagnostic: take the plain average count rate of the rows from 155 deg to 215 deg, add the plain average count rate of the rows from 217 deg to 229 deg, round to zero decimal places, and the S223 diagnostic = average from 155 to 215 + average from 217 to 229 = 86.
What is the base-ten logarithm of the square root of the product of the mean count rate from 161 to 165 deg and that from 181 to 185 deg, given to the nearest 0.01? 1.62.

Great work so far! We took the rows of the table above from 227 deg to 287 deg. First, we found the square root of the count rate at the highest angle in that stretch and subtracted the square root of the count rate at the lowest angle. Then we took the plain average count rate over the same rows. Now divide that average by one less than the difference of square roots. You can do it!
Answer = -38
